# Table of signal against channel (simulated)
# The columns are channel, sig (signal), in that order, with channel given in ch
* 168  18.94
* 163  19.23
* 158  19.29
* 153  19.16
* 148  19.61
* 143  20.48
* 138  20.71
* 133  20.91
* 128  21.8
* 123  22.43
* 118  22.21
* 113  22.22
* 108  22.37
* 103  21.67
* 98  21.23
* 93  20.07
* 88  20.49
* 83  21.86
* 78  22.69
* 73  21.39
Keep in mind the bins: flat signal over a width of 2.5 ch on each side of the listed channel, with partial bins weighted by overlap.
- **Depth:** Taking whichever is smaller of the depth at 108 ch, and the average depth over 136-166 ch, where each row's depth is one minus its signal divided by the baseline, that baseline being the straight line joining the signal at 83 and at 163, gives -0.06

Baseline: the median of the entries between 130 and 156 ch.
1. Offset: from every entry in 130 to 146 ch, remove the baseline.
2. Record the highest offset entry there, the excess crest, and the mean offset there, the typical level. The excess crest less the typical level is 0.21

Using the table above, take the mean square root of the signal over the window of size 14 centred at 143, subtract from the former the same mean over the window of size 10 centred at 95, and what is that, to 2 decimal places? -0.04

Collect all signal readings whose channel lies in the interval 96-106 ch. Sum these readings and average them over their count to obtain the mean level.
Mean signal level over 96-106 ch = 21.5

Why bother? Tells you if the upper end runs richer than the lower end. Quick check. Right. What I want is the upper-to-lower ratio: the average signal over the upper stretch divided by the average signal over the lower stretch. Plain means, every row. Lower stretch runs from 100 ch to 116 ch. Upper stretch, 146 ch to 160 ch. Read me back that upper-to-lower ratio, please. 0.88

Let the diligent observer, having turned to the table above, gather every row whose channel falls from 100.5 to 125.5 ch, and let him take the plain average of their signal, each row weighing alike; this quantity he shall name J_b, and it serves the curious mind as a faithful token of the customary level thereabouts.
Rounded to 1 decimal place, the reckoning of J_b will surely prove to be 22.2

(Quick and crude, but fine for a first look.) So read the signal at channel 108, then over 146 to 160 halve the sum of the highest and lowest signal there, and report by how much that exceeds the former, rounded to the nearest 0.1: -3.0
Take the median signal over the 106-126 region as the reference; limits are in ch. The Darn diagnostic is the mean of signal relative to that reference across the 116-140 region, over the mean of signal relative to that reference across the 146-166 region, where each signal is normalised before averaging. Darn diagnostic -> 1.12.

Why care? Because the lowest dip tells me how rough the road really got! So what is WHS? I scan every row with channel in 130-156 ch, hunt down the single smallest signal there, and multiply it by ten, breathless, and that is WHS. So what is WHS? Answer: 192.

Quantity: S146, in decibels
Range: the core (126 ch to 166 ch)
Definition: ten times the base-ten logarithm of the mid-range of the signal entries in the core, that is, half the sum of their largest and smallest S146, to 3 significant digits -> 13.1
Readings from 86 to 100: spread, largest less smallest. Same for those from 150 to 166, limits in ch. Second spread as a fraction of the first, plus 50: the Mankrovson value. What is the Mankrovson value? 50.1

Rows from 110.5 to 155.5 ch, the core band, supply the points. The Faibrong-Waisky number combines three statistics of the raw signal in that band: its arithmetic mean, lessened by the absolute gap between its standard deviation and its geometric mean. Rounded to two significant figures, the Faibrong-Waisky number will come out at 1.2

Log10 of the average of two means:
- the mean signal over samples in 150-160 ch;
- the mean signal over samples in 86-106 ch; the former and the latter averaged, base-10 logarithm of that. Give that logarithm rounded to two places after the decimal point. 1.30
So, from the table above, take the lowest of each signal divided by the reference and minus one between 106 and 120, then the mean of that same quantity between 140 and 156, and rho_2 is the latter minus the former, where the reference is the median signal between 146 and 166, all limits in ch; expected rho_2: -0.13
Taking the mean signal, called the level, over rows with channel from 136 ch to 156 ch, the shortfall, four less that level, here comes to -16.0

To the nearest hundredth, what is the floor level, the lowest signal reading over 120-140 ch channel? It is 20.71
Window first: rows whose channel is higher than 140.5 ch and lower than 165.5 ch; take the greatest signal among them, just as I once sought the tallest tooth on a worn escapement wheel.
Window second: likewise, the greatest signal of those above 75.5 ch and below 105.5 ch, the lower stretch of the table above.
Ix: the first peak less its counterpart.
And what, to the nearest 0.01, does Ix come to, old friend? -2.21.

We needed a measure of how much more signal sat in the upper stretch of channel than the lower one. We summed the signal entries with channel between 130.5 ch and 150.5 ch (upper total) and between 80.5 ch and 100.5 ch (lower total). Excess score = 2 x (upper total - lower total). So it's -4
